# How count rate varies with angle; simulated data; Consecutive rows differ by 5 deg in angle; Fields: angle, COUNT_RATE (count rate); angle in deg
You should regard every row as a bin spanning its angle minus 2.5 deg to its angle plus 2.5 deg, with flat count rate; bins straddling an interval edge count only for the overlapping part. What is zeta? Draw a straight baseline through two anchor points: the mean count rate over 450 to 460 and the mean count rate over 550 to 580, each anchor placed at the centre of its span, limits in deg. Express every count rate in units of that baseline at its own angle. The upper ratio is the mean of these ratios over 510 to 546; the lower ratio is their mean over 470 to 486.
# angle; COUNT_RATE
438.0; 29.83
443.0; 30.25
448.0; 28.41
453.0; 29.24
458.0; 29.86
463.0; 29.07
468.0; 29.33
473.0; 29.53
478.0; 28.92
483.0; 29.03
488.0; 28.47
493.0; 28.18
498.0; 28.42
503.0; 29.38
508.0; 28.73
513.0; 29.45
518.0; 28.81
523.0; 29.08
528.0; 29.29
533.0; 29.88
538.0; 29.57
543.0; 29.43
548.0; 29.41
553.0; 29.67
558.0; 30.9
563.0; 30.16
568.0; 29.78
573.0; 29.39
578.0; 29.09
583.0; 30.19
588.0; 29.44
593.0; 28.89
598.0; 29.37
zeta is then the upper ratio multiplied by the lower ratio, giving 0.97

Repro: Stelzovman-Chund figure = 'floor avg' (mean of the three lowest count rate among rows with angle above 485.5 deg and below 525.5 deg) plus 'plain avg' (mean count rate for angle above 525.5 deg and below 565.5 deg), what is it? 58.1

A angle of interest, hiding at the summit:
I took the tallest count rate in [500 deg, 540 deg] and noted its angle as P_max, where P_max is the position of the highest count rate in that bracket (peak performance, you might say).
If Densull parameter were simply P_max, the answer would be 533.0 deg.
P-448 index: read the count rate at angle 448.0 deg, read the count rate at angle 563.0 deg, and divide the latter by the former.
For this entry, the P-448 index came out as 1.06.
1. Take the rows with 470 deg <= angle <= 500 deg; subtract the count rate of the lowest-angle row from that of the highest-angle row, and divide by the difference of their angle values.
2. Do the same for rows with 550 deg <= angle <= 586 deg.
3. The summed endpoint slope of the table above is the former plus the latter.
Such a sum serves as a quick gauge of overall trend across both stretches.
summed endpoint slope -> -0.03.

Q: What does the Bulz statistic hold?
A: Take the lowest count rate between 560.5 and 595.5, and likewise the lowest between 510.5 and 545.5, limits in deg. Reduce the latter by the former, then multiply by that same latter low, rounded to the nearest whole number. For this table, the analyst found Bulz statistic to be -2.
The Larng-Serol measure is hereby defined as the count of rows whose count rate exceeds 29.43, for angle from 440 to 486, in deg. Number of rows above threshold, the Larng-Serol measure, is 3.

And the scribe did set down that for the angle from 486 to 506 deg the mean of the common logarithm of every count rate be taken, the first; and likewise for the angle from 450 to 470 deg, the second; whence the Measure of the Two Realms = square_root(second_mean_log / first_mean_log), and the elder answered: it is 1.004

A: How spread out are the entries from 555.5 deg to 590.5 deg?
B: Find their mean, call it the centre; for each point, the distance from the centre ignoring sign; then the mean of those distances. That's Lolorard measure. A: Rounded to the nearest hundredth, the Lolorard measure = 0.49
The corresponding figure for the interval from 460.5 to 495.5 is 0.35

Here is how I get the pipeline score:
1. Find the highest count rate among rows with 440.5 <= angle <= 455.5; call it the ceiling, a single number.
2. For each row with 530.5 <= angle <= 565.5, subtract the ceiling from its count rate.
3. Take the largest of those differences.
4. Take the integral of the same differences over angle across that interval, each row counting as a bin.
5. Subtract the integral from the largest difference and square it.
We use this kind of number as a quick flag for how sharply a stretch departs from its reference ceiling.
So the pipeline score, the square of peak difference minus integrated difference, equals 204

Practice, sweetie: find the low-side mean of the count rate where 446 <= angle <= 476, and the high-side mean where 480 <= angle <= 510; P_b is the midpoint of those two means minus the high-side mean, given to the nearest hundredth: 0.27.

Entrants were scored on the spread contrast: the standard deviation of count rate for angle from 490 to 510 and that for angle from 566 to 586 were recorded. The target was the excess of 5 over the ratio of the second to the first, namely 4.08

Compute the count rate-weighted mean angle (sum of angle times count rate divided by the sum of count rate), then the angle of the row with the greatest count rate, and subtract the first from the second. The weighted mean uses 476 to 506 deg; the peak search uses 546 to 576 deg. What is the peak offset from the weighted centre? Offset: 67.5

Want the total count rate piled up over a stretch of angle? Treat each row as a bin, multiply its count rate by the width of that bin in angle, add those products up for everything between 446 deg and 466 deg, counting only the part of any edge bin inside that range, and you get 583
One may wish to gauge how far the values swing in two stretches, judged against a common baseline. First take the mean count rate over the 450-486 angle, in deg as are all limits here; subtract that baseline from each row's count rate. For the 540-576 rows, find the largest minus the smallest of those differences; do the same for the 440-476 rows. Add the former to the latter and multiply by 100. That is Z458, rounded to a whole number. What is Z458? 335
